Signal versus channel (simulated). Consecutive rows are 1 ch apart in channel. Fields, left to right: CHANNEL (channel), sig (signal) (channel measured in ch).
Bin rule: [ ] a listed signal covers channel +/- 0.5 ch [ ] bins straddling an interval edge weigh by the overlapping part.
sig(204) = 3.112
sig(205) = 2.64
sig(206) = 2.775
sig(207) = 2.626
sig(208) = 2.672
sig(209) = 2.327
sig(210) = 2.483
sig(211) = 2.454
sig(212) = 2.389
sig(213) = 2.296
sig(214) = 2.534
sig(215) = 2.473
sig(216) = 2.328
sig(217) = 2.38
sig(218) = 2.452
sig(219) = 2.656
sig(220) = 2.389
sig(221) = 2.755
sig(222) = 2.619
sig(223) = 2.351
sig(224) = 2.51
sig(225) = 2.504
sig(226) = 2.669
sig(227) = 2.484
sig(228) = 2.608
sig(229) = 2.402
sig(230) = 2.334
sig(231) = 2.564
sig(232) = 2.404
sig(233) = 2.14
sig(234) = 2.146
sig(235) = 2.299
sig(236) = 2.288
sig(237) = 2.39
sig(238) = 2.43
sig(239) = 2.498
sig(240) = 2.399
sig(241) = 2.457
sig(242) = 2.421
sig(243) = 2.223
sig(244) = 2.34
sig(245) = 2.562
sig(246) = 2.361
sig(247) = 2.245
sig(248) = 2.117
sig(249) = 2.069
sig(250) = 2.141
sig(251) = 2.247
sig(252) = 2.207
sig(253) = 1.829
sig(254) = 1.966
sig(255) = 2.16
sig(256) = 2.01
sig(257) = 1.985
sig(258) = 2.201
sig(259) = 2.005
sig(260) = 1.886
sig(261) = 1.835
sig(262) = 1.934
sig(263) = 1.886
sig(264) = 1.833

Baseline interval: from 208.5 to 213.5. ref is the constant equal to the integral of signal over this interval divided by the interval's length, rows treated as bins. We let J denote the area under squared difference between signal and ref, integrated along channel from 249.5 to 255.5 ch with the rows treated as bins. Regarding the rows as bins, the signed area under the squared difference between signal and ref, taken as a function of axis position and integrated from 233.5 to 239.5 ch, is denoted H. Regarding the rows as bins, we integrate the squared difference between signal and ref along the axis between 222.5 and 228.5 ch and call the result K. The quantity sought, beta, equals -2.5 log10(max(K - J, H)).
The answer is 2.6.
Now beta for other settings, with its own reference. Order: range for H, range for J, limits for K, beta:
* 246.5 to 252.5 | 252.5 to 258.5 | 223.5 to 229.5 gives 1.3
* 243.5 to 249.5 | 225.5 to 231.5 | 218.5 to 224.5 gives 1.6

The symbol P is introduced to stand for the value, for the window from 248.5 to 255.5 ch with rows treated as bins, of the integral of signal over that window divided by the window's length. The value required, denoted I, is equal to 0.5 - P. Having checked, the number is -1.59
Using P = 2.09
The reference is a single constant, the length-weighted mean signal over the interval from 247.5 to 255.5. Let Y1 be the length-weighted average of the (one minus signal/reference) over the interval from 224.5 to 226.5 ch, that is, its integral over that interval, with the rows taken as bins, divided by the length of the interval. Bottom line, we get -0.24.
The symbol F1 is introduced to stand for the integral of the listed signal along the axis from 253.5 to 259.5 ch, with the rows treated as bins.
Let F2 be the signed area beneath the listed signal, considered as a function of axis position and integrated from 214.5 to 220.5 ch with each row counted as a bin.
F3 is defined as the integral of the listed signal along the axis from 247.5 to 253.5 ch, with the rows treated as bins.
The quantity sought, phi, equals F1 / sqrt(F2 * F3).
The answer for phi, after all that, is 0.91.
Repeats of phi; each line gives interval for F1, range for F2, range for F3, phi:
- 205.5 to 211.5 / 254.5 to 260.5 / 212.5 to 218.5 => 1.15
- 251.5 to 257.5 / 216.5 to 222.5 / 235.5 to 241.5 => 0.82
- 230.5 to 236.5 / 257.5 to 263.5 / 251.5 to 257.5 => 1.16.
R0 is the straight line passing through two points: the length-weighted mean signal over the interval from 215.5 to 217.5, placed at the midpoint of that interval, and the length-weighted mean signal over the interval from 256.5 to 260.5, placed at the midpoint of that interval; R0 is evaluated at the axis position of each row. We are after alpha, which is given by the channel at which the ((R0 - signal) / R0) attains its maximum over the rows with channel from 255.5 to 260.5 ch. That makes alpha 260 ch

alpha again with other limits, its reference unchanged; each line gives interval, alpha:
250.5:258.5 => 253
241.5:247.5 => 243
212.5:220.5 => 213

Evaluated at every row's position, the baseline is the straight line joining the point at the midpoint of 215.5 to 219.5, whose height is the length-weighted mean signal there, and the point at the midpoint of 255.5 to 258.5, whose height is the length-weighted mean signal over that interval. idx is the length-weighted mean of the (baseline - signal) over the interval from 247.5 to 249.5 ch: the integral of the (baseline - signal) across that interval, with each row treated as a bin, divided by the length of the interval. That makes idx 0.056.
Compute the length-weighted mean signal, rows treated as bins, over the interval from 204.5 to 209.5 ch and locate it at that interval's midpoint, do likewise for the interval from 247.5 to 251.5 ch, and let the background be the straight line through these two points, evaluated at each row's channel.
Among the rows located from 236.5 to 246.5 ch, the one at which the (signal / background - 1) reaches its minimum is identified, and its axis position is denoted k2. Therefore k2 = 243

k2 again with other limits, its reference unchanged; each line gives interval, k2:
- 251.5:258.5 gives 253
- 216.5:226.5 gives 217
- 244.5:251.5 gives 249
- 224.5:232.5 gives 230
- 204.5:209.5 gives 209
